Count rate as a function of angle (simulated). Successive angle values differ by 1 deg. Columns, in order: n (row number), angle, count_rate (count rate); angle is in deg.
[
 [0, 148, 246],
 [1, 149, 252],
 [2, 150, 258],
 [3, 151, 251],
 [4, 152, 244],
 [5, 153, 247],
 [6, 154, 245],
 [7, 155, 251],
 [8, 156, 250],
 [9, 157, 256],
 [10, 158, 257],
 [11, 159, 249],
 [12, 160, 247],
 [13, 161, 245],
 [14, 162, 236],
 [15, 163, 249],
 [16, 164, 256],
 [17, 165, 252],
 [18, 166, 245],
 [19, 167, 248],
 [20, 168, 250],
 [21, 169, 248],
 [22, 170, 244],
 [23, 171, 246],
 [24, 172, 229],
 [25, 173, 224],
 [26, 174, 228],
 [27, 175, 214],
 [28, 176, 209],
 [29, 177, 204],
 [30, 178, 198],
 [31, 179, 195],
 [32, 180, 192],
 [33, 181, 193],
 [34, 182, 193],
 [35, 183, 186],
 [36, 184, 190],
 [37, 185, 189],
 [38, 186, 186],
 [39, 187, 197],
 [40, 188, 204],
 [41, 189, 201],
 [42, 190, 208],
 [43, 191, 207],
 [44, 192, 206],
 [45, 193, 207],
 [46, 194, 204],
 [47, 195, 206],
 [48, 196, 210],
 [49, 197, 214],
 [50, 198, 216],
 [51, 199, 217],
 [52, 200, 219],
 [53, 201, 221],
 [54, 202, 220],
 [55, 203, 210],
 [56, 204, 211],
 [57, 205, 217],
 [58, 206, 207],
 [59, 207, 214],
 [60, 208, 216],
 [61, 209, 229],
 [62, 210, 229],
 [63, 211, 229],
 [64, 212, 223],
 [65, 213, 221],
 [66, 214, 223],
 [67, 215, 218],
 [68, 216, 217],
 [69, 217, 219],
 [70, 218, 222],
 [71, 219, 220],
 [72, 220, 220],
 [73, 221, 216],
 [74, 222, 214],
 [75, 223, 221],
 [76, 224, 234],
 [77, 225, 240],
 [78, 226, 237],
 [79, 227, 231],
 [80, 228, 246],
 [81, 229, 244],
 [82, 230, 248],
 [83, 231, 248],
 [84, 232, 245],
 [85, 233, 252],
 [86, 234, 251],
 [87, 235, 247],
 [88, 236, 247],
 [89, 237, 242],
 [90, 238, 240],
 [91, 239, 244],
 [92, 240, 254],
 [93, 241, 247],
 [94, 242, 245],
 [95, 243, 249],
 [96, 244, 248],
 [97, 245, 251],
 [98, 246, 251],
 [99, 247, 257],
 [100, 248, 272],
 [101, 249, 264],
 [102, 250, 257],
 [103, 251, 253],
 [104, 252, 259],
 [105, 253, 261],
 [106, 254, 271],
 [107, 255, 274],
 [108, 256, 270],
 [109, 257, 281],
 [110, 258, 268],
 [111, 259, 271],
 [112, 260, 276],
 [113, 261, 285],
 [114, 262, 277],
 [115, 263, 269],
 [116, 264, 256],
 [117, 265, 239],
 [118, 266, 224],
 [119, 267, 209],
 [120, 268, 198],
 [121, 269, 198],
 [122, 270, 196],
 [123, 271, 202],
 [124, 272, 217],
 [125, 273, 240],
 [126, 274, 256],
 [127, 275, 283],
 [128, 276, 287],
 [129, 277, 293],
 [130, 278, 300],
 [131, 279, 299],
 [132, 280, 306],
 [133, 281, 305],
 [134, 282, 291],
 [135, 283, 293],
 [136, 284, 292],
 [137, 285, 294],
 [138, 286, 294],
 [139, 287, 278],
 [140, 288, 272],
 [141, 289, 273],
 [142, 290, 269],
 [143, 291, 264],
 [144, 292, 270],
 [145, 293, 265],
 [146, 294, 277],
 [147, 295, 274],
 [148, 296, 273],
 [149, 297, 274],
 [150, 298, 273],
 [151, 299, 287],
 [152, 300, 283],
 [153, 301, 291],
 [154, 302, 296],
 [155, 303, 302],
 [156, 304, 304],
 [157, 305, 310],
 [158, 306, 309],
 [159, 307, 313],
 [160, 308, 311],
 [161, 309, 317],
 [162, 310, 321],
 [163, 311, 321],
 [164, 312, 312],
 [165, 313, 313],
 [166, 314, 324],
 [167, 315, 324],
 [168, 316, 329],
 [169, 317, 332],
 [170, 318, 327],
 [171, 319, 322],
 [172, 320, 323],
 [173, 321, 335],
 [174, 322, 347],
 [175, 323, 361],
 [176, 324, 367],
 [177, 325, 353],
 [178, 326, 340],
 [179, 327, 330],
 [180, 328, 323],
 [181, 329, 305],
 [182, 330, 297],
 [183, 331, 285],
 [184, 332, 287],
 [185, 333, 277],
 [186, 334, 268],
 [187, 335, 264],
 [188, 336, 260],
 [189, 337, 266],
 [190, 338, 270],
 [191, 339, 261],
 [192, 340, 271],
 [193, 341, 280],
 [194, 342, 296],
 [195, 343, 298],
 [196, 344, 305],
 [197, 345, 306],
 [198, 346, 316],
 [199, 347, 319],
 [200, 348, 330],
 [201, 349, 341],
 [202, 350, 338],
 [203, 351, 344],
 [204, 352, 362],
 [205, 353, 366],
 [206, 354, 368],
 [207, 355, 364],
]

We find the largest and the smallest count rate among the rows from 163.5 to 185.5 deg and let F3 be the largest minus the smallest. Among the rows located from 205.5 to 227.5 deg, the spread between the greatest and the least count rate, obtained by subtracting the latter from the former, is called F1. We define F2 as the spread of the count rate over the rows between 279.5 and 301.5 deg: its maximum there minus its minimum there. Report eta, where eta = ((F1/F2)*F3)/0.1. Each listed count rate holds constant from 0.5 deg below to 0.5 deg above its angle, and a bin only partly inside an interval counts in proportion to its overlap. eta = 550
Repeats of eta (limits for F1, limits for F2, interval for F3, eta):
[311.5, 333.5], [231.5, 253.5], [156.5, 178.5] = 1659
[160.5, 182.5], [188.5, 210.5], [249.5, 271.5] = 2034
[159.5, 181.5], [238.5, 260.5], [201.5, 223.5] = 381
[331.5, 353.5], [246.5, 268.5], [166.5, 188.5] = 780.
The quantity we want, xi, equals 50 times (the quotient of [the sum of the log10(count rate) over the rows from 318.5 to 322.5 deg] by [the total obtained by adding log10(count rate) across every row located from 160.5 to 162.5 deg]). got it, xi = 106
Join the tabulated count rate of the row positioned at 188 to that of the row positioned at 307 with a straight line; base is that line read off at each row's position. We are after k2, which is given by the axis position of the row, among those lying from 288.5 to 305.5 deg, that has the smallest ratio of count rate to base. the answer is 293 deg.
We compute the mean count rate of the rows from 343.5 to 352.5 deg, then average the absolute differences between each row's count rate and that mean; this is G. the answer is 15.6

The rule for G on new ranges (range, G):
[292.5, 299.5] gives 4.2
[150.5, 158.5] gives 3.6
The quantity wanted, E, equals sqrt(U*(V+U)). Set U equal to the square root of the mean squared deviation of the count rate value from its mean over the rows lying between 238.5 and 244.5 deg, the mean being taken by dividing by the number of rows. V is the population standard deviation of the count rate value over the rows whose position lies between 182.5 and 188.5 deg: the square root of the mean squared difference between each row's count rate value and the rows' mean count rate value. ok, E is 5.6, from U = 3.2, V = 6.5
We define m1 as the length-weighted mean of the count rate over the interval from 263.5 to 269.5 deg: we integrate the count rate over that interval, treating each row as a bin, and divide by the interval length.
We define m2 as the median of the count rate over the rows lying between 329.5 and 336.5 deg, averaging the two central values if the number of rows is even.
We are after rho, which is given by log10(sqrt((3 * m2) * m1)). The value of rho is 2.63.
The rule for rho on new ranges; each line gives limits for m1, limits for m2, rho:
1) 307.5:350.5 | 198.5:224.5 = 2.66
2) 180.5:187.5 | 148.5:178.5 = 2.57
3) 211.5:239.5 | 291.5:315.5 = 2.66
